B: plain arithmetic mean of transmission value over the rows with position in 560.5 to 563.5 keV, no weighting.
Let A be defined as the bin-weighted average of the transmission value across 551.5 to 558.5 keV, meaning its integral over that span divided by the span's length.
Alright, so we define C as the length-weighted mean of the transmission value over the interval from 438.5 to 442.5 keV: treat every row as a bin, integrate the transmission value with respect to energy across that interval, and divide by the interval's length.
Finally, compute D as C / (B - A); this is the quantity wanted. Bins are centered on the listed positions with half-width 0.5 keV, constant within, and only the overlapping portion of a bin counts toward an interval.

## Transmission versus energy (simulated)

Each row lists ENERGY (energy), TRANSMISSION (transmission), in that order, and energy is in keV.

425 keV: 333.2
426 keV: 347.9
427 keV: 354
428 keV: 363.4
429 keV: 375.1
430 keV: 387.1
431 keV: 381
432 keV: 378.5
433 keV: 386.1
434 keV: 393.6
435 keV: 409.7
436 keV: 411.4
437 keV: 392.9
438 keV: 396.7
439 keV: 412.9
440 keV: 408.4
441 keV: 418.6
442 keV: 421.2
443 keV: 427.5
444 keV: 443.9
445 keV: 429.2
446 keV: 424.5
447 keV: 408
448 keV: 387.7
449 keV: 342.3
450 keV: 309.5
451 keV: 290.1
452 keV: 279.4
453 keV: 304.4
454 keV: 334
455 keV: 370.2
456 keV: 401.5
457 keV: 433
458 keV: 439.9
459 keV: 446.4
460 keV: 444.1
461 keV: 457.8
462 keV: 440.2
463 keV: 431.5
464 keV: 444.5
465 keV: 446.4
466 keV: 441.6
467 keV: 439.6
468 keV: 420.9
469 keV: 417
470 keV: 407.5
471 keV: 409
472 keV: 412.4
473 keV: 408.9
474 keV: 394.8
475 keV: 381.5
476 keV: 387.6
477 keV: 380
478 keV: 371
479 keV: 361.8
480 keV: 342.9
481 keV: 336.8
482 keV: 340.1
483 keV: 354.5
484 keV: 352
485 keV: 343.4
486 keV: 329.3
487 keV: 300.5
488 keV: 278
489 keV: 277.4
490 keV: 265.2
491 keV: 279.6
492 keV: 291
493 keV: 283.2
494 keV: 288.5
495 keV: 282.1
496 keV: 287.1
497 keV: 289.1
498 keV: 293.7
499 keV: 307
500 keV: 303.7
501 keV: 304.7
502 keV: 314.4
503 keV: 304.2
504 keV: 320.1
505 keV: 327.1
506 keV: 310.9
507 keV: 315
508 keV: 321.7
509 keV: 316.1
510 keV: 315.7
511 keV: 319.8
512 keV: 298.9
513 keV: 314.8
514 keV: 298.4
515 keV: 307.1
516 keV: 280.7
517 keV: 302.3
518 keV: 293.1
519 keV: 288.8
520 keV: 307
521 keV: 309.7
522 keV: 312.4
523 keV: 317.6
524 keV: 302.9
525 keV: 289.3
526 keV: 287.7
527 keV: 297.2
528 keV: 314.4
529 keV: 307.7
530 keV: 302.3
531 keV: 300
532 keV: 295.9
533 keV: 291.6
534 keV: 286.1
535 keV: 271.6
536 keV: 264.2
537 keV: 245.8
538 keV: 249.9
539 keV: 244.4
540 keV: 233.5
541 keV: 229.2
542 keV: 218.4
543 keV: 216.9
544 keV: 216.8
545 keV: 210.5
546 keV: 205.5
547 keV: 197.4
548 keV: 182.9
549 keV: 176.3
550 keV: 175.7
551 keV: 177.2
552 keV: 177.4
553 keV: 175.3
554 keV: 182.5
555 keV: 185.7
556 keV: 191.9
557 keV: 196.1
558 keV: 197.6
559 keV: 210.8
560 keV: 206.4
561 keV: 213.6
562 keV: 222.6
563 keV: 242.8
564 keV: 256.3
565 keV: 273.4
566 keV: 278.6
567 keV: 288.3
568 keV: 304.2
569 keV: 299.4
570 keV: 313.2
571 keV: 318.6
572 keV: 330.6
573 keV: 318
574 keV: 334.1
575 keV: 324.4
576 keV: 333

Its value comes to 10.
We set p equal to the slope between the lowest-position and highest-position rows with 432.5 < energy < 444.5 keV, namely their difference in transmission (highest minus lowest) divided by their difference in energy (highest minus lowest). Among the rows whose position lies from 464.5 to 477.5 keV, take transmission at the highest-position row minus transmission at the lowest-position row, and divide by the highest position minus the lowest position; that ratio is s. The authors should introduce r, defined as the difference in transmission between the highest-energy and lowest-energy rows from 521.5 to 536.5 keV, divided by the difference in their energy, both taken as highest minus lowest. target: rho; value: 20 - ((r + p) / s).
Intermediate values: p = 5.3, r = -3.4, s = -6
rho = 20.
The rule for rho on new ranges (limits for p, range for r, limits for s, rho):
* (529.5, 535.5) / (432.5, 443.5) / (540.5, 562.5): 14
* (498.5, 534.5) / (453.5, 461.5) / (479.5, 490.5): 22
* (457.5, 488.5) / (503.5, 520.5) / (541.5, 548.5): 19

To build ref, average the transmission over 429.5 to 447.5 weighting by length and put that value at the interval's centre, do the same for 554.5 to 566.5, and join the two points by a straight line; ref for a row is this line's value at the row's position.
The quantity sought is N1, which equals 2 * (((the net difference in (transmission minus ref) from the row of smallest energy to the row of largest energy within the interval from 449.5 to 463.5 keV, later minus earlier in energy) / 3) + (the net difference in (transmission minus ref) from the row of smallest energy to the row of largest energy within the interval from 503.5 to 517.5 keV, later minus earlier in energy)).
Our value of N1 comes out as 98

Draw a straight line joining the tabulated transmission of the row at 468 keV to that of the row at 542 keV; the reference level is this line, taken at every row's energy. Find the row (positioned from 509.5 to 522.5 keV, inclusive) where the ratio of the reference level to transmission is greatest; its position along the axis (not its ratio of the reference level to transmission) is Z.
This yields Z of 516 keV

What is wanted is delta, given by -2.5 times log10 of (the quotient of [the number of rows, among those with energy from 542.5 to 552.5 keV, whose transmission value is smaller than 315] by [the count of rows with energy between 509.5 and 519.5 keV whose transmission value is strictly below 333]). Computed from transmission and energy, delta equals 0.0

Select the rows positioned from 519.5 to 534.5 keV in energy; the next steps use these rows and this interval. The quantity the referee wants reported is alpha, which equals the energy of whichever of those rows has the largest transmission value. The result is 523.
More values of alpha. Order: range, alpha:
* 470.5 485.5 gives 472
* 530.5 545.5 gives 531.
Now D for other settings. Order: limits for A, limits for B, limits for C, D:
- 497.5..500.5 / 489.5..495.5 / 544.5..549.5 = -10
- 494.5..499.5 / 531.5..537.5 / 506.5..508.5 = -20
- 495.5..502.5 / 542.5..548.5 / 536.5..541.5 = -3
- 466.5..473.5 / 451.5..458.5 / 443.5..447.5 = -8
